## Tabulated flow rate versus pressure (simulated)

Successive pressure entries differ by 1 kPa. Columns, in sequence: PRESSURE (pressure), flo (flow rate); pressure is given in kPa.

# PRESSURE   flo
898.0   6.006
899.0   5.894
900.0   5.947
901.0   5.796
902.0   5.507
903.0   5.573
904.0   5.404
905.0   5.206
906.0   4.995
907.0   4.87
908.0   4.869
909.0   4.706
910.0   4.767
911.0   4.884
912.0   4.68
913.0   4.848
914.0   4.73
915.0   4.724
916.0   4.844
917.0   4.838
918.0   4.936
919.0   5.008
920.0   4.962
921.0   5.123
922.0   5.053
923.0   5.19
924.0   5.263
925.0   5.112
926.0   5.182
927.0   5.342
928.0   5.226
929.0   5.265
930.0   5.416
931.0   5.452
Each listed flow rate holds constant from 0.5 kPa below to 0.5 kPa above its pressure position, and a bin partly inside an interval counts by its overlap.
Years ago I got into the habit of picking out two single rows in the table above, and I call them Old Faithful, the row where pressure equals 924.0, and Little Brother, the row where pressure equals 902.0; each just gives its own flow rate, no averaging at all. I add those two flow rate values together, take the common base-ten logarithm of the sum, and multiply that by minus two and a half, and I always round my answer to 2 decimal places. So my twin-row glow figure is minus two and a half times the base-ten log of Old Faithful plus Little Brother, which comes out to -2.58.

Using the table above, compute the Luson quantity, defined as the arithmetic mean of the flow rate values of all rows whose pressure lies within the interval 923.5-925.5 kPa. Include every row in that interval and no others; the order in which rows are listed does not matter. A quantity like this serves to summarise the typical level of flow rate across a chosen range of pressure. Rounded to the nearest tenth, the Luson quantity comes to 5.2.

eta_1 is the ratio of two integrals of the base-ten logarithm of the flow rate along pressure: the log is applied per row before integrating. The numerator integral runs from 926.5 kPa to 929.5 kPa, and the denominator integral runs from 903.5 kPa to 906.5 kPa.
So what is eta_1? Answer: 1.009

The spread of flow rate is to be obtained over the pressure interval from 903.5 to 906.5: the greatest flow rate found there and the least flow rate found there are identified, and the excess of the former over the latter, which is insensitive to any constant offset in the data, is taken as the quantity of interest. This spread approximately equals 0.41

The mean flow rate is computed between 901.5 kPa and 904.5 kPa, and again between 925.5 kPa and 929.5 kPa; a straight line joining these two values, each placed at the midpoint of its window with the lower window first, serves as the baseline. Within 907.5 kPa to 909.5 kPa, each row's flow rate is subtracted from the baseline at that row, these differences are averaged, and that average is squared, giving 0.43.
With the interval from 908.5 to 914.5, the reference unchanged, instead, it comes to 0.41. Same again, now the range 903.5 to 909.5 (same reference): 0.20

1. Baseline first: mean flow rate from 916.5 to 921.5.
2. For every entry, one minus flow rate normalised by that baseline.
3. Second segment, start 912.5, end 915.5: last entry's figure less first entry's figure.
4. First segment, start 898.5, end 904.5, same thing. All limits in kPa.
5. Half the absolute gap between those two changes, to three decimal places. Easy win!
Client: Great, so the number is 0.037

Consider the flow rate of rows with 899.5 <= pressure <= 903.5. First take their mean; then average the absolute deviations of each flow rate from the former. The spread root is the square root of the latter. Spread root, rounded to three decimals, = 0.407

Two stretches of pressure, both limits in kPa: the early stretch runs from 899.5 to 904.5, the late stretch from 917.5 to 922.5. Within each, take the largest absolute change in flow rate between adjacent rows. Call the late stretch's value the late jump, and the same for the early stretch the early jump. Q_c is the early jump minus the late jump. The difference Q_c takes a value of 0.13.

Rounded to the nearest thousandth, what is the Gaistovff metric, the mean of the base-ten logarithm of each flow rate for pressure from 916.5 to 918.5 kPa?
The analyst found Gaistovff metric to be 0.689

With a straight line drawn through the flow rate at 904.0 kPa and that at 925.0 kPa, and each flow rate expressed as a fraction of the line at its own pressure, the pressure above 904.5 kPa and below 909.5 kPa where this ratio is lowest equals 909.0 kPa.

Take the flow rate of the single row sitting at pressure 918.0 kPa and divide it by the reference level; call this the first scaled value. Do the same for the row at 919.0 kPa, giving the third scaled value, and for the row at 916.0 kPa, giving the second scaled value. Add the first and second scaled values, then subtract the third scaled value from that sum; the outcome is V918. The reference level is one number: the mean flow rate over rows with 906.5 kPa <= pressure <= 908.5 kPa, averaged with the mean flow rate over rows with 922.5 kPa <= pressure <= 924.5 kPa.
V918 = 0.945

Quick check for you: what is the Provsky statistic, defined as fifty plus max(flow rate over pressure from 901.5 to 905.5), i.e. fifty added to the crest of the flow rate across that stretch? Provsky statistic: 55.6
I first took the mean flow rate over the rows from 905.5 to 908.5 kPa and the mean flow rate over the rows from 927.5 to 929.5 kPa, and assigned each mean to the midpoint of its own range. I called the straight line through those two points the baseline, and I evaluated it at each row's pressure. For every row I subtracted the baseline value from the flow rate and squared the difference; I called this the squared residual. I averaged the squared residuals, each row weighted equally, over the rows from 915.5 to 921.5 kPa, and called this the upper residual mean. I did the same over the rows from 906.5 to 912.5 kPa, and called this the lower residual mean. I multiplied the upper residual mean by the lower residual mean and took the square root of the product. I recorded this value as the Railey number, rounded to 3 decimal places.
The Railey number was 0.029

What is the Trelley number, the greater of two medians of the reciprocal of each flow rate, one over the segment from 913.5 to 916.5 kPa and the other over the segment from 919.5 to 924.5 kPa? 0.211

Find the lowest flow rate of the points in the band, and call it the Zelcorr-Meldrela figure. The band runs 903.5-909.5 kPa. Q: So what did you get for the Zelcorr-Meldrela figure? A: 4.706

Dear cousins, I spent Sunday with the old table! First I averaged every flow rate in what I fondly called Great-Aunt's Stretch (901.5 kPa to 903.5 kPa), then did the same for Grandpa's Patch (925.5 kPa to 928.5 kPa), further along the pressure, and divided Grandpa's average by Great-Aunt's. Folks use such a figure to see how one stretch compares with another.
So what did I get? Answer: 0.95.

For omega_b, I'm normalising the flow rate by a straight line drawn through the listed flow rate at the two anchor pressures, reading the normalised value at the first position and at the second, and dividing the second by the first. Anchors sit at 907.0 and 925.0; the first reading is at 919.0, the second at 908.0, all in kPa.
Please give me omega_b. 1.00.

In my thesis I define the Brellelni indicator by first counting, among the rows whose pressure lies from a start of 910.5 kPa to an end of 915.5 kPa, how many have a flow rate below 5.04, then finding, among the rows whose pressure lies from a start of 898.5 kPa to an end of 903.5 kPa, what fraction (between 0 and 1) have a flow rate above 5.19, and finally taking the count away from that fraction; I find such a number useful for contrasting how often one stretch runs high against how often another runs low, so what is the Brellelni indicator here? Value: -4.0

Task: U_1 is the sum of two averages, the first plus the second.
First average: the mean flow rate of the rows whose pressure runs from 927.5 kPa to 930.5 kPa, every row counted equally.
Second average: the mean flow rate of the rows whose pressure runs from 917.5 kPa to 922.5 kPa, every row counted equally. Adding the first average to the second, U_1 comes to 10.3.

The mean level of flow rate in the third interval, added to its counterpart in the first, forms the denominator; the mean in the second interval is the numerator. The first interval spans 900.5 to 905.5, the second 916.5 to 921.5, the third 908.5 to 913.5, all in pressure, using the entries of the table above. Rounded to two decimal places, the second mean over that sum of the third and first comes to 0.48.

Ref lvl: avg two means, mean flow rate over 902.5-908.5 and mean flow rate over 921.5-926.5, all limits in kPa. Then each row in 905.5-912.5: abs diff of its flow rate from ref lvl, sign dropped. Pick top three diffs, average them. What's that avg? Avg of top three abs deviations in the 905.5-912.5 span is 0.44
